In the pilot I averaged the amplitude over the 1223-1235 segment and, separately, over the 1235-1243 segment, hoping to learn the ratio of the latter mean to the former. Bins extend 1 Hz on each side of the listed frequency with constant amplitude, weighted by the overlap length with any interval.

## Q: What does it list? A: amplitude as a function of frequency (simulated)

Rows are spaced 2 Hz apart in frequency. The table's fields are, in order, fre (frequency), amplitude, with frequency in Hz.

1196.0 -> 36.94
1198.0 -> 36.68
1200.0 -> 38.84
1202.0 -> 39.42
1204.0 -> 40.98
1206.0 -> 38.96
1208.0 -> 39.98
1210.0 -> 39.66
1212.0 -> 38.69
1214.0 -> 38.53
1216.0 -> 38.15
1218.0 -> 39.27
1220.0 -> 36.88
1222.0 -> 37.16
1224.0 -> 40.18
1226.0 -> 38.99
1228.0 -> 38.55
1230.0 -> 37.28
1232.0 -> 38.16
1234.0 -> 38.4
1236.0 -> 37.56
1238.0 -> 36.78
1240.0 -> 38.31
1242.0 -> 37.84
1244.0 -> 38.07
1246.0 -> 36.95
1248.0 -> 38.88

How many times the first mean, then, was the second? 0.975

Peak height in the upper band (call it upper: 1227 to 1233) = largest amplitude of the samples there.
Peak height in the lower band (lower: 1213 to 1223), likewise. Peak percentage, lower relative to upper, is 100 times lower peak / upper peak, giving 102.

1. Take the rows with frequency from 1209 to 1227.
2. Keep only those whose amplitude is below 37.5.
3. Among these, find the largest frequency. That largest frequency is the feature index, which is 1222.0 Hz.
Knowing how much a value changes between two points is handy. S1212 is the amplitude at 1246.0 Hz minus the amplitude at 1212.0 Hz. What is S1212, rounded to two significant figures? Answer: -1.7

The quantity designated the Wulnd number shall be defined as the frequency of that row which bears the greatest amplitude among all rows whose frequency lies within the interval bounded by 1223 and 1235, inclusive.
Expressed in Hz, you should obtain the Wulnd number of 1224.0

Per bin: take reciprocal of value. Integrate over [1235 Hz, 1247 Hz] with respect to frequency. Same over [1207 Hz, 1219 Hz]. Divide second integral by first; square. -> 0.927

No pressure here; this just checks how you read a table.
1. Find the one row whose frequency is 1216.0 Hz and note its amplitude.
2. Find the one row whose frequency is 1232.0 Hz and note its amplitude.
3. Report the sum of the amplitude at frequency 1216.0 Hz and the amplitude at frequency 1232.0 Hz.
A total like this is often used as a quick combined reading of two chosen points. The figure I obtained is 76.3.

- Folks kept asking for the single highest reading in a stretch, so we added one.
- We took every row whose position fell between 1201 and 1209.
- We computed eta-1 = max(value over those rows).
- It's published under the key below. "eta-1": 40.98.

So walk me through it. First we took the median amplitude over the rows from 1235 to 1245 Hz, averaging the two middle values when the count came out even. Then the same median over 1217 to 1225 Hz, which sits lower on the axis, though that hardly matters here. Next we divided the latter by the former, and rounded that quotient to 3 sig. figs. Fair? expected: 1.01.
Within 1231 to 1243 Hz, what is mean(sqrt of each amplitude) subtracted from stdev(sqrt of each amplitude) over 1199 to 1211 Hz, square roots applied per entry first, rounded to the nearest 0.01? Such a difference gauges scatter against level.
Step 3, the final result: -6.09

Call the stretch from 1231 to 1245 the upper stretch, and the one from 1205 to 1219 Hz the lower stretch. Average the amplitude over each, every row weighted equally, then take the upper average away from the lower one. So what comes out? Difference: 1.16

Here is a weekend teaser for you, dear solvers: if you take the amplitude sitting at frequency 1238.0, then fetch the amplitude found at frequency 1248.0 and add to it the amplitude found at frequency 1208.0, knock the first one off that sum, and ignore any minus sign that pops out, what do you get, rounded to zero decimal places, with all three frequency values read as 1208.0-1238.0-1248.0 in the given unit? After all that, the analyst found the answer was 42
